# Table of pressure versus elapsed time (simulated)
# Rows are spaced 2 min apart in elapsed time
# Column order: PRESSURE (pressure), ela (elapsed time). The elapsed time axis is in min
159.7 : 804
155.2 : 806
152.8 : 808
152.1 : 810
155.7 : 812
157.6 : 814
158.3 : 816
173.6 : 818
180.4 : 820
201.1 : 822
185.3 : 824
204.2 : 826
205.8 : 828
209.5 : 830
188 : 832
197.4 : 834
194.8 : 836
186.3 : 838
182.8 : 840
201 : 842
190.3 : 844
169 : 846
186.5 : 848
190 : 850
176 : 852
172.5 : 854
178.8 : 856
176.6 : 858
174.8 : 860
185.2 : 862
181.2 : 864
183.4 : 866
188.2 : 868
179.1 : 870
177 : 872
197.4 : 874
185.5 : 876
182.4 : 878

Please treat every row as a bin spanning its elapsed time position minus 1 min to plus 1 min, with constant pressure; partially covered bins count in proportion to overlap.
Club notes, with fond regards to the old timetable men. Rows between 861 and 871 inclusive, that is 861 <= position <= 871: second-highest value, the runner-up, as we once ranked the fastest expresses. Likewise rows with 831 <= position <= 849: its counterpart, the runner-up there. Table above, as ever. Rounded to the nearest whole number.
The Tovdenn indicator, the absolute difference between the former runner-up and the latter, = 12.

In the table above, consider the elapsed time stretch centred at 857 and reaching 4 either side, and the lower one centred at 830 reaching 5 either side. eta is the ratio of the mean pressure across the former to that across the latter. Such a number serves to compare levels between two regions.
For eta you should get 0.87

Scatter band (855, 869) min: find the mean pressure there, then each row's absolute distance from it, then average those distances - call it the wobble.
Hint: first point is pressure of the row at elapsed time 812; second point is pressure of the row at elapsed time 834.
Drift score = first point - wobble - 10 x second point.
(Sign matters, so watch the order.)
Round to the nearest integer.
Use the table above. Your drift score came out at -1822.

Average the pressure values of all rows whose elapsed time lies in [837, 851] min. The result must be 187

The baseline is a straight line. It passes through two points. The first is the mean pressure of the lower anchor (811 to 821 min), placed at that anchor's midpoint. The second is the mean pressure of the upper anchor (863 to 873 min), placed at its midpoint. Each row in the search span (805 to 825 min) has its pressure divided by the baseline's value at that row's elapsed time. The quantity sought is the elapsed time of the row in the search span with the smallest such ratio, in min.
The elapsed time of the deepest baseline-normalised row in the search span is 810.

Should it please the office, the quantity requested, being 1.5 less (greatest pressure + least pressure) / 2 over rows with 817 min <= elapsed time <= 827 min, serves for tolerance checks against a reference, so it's -187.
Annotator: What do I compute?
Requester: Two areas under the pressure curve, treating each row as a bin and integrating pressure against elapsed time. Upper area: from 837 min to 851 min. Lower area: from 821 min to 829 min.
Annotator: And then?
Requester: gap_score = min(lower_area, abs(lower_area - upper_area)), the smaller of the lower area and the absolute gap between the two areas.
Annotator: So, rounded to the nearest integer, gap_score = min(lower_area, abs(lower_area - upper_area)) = 1019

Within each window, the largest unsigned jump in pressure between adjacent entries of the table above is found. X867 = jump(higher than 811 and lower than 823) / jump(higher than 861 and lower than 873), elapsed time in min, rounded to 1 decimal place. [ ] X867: 2.3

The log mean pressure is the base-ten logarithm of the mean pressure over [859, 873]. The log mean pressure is 2.26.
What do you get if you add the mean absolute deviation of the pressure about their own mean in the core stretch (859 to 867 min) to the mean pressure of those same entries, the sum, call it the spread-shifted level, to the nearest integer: 184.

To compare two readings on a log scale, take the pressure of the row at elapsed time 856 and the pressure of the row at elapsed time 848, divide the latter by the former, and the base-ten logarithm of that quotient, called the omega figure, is 0.02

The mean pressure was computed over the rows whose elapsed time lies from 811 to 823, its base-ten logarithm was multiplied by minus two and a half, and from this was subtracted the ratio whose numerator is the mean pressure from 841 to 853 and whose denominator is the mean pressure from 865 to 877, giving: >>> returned -6.59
